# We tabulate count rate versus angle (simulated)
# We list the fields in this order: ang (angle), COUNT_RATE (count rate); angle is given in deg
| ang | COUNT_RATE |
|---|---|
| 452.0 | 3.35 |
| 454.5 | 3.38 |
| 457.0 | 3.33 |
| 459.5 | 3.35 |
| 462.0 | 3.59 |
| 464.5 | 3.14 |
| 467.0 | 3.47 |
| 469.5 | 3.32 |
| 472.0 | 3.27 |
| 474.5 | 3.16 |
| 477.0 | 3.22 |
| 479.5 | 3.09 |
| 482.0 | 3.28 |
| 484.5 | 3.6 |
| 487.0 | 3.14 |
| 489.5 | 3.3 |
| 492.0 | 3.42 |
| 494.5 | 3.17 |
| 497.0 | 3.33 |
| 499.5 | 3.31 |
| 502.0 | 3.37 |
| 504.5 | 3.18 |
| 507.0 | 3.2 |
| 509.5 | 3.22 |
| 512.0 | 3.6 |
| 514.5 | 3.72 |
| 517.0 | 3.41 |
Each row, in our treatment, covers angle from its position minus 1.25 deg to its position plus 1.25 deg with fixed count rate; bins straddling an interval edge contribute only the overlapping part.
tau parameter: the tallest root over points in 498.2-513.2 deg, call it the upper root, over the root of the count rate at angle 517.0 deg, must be 1.03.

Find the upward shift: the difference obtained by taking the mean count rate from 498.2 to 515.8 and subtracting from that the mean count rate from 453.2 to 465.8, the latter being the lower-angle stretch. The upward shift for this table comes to 0.013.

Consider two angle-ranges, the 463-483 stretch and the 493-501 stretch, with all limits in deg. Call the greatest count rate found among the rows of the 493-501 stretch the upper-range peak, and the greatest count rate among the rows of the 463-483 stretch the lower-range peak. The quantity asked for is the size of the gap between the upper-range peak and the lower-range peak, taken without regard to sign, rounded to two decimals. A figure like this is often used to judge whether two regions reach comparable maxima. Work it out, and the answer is 0.14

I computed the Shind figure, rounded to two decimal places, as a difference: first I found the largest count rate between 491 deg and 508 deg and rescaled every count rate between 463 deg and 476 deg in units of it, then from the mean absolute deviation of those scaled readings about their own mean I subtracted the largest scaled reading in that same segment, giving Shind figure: -0.99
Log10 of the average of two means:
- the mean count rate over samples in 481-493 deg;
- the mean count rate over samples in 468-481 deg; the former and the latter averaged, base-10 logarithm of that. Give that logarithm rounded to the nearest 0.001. 0.516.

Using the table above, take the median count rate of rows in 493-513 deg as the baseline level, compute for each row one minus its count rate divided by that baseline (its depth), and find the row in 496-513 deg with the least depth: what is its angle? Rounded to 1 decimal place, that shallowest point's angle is 512.0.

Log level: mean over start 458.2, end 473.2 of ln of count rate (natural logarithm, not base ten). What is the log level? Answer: 1.21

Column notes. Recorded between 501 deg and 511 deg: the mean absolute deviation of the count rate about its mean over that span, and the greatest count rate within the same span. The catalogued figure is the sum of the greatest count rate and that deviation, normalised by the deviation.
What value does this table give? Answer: 54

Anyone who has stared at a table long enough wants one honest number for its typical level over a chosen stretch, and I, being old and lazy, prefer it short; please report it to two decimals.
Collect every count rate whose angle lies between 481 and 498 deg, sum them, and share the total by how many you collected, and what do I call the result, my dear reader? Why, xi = 3.32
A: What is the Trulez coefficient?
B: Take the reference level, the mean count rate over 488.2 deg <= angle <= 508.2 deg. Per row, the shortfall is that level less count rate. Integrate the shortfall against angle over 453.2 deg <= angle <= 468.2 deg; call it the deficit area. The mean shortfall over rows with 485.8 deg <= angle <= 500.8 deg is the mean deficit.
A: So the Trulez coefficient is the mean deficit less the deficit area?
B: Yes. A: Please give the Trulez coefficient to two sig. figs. 1.4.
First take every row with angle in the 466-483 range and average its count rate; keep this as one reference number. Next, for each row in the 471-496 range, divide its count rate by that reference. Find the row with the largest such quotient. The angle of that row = 484.5 deg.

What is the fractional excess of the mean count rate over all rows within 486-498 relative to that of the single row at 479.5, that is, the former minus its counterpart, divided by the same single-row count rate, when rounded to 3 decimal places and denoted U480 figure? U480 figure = 0.059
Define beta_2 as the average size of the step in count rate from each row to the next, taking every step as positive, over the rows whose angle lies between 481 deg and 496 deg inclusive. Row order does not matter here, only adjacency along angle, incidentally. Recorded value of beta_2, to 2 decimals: 0.26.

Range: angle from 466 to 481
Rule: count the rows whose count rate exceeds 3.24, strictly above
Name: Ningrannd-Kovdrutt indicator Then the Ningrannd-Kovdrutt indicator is 3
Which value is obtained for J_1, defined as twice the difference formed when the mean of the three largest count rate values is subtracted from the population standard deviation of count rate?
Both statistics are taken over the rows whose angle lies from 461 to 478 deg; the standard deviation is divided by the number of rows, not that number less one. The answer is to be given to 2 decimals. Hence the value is -6.61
